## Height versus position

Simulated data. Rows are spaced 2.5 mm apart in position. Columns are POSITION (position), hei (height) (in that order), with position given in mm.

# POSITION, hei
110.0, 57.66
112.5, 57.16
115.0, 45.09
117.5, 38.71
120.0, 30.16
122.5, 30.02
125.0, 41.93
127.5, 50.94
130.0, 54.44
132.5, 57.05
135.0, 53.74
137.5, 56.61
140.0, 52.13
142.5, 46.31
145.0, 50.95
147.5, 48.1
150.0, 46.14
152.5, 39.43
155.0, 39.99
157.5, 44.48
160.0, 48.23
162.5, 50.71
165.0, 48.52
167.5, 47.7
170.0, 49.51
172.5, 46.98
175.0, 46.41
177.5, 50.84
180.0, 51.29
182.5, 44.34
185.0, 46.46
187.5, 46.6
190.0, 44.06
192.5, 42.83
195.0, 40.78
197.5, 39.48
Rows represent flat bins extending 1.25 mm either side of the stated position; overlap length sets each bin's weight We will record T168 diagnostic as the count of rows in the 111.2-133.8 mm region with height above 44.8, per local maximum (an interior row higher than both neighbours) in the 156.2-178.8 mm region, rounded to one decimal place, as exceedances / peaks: 2.5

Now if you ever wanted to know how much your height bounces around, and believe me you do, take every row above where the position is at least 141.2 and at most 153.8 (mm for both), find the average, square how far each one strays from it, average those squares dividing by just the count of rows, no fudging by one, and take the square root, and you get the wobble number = 3.8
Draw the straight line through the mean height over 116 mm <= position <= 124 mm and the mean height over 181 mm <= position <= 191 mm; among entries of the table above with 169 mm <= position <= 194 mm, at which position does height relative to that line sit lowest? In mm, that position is 192.5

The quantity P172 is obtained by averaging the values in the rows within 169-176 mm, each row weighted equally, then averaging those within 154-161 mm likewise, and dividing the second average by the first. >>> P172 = 0.93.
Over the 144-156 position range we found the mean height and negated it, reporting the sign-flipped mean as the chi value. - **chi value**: -44.9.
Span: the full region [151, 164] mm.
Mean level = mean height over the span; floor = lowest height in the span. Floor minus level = -5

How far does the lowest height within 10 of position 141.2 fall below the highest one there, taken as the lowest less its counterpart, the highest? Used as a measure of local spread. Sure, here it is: -10.9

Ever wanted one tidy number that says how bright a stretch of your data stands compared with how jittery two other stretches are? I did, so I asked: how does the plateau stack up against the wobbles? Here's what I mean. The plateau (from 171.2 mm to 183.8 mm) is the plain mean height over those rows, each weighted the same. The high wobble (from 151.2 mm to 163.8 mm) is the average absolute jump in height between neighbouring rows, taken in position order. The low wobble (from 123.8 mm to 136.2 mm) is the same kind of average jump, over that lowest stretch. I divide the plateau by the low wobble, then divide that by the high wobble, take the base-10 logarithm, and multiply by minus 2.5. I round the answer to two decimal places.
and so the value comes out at -1.42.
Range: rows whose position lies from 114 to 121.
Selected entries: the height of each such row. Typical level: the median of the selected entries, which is 39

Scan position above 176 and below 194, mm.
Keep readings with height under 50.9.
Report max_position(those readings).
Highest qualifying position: 192.5 mm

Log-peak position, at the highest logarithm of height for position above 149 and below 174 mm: 162.5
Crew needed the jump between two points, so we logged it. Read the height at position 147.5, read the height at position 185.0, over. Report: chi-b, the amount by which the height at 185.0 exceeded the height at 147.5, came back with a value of -1.6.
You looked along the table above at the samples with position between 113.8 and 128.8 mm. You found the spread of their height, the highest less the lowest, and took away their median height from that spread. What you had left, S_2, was -19.4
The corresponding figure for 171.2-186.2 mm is -39.8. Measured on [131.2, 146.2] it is -42.2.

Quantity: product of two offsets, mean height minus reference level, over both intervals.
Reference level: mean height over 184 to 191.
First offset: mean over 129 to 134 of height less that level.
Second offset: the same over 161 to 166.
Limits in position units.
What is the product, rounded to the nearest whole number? 39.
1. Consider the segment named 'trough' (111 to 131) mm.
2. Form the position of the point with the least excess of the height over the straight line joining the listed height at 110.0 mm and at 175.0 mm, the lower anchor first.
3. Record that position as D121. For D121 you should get 120.0 mm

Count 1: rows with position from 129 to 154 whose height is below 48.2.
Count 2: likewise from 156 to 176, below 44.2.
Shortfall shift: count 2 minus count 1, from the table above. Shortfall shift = -4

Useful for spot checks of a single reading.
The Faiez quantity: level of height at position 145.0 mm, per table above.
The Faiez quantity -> 50.95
